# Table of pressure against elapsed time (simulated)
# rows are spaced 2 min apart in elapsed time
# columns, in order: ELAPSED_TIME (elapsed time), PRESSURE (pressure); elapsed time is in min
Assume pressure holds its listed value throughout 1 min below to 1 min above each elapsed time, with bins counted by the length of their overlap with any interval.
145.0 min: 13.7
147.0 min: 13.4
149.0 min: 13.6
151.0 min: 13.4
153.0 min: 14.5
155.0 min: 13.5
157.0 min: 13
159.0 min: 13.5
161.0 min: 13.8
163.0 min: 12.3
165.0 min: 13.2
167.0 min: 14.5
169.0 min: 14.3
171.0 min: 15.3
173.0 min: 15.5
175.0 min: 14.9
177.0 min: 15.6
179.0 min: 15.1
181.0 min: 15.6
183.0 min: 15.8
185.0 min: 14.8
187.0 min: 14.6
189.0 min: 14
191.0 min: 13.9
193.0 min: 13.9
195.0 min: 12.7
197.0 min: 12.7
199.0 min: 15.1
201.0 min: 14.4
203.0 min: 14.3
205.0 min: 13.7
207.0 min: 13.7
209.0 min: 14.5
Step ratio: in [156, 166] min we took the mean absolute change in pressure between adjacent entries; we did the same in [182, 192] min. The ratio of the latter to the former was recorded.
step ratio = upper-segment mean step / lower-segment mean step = 0.59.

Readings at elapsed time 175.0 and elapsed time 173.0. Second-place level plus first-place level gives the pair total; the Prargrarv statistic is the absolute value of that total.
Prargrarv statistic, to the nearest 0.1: 30.4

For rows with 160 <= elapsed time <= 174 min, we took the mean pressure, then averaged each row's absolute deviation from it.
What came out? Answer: 0.88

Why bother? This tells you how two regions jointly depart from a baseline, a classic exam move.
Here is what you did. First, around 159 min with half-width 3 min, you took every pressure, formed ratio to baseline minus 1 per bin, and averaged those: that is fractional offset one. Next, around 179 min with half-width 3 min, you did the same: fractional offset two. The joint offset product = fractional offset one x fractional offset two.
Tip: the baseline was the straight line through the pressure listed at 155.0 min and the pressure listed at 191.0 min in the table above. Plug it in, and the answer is -0.0010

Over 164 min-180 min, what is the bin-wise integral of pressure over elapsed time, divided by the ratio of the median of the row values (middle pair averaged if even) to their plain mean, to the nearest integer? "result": 234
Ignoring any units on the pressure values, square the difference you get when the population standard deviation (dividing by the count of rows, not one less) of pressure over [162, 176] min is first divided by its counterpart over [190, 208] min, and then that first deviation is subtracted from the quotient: 0.16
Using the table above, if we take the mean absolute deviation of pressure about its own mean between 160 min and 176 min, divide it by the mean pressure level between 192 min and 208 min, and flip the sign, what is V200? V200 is -0.061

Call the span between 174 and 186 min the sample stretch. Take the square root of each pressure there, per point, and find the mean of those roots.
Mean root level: 3.91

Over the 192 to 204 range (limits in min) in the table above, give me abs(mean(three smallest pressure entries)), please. 13.1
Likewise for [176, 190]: 14.5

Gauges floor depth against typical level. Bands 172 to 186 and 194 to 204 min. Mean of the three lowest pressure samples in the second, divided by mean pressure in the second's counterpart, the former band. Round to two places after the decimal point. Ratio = 0.86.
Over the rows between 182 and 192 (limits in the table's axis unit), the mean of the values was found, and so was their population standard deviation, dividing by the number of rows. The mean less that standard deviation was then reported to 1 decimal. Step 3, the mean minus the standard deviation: 13.9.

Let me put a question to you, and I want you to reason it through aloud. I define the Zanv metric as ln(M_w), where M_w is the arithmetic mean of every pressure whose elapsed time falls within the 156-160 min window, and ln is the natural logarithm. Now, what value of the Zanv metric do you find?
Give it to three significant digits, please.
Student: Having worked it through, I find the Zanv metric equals 2.58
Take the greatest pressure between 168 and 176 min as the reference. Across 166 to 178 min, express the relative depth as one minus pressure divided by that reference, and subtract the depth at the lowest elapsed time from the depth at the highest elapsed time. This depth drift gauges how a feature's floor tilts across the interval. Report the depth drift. -0.07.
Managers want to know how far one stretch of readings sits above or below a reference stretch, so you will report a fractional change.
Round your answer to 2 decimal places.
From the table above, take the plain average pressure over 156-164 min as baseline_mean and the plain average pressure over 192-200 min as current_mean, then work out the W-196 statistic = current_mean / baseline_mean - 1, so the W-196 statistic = 0.03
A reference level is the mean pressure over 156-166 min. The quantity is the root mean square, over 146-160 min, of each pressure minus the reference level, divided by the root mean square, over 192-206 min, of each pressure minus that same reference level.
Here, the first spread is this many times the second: 0.55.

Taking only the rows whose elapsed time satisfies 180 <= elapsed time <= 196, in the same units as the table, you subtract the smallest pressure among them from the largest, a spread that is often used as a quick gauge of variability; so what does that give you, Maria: 3.1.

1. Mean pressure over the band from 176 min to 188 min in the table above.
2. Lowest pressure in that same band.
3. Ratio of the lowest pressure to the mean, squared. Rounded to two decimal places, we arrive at 0.92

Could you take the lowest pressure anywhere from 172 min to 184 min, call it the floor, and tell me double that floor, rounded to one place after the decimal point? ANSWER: 29.8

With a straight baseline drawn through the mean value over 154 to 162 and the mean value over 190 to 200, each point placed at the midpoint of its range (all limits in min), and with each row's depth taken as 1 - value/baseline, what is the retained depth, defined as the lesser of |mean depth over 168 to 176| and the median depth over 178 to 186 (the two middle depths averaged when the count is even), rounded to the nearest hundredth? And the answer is -0.13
